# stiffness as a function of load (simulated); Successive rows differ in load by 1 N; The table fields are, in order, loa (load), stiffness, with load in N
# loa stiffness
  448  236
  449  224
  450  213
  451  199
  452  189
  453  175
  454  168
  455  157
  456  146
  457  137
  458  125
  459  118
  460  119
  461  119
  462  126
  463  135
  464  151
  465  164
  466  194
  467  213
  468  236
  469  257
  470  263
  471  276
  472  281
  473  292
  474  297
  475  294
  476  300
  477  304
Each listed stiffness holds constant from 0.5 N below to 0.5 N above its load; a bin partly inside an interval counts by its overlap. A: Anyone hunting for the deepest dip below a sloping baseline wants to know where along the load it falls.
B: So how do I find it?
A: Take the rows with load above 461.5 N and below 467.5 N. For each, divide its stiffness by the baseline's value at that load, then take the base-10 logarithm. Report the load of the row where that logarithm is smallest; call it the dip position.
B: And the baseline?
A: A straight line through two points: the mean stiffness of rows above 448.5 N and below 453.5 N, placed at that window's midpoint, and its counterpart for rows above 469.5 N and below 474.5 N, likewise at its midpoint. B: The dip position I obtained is 462 N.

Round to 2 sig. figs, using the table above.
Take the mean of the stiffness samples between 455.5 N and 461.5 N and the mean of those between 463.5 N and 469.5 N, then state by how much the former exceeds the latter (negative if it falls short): -75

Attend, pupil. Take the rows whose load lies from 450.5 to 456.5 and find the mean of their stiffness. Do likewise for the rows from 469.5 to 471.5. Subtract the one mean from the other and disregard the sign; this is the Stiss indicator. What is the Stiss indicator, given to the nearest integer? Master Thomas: 97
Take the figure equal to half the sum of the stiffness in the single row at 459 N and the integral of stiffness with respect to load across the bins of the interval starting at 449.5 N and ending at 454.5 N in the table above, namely 531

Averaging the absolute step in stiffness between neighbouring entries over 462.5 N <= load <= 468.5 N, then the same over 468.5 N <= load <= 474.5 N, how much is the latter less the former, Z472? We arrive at -12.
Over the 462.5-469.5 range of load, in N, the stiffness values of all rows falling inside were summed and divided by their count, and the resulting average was 193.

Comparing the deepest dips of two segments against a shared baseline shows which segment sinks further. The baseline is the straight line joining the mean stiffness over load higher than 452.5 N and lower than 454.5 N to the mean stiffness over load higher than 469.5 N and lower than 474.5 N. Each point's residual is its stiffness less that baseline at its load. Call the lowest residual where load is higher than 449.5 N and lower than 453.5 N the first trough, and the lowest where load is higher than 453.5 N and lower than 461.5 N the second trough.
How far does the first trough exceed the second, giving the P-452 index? 104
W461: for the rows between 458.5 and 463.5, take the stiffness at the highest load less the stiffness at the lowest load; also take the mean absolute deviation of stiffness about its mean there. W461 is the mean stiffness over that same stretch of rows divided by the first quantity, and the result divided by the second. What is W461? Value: 1.3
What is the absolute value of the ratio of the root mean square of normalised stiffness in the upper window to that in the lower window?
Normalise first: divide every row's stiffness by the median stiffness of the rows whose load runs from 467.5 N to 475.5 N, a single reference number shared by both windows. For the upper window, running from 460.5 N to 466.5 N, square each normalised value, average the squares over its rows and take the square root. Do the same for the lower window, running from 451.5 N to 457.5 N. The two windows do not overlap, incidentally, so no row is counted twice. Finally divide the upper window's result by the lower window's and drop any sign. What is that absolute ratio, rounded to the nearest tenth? 0.9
